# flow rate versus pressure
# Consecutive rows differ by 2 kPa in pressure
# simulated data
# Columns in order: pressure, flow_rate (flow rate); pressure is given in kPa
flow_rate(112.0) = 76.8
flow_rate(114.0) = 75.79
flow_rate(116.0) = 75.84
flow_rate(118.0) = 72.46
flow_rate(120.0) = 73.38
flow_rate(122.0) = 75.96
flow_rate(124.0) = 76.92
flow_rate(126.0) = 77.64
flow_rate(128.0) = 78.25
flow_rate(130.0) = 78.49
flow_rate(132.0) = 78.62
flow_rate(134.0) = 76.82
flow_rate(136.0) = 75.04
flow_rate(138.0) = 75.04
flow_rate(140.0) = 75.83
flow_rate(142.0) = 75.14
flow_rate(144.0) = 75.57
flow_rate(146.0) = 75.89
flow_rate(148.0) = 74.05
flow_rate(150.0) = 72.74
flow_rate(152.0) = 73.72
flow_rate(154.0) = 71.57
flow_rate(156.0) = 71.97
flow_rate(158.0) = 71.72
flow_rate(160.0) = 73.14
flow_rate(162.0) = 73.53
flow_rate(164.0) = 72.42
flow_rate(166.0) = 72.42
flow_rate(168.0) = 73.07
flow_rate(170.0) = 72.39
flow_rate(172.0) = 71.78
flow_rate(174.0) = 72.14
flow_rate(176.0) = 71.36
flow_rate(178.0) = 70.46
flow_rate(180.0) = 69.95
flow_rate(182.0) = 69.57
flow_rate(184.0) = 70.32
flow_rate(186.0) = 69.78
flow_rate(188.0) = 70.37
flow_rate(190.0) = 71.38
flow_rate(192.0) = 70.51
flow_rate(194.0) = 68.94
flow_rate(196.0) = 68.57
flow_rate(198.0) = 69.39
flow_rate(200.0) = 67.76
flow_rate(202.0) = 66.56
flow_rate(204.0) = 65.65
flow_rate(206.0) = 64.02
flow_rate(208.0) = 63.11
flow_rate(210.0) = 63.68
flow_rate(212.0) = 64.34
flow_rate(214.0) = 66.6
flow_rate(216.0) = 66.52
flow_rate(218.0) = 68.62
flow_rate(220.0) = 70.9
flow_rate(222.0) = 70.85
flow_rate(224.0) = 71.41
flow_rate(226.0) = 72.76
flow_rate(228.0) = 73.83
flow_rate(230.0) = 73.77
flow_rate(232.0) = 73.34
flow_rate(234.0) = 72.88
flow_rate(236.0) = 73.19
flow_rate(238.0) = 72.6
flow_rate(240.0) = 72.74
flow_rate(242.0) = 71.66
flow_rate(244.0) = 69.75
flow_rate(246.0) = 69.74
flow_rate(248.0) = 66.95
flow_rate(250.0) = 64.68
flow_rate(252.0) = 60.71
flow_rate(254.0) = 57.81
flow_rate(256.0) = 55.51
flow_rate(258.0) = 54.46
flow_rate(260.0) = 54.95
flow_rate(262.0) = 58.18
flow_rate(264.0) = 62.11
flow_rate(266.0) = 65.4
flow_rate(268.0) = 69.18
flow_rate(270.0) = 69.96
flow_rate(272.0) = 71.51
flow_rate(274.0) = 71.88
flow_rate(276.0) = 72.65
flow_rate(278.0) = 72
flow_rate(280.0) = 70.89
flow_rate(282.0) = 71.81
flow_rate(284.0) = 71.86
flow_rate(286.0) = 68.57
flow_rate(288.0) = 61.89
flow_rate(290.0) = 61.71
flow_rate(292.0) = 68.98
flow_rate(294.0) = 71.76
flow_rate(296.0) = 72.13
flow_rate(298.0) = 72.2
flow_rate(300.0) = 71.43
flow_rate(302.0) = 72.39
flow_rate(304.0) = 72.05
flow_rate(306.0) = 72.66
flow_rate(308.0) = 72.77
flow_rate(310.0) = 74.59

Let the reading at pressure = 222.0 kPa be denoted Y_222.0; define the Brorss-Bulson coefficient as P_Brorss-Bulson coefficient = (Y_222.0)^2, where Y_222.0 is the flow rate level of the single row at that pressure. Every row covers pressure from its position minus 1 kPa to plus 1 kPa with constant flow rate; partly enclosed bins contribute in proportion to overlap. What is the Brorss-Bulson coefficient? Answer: 5020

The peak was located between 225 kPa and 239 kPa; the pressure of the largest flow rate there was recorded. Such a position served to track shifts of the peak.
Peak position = 228.0 kPa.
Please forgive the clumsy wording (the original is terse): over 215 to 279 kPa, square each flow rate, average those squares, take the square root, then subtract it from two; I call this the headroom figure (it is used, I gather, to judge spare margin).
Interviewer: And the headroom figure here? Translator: -66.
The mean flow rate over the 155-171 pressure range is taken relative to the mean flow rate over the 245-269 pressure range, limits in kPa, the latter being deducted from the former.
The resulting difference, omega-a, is 11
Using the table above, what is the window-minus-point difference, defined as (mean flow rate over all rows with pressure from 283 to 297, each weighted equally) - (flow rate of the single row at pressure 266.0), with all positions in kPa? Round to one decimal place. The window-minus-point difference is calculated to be 2.7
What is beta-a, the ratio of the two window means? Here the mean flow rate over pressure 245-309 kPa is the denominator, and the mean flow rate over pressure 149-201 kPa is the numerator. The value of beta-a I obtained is 1.06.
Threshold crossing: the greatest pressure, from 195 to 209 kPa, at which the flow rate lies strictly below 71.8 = 208.0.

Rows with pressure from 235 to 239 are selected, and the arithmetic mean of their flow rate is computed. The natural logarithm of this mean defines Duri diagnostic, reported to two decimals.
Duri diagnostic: 4.29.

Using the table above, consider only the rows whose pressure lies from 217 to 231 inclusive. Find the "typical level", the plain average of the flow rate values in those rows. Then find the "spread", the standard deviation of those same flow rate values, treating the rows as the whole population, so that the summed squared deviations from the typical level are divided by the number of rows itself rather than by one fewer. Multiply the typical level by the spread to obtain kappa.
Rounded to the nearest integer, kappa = 124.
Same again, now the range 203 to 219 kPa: 114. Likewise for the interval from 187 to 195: 62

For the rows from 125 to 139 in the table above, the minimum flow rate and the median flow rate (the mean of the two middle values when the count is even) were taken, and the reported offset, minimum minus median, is -2.6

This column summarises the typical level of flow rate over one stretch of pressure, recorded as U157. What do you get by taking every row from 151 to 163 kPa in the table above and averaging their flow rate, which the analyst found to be 73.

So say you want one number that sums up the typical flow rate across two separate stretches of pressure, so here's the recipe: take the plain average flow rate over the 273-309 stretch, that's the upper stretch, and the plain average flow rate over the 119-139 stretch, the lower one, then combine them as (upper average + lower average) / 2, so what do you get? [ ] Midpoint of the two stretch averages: 73.6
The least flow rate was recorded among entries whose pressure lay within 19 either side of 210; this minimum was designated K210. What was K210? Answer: 63.11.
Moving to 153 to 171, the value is 71.57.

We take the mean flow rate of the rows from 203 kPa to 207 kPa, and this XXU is 64.8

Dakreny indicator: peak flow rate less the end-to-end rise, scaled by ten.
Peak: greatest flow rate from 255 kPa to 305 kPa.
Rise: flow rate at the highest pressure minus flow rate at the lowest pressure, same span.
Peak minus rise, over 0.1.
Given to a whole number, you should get 561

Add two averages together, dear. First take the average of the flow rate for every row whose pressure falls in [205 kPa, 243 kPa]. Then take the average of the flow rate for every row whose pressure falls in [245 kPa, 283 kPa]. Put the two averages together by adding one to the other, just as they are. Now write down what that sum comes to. 135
